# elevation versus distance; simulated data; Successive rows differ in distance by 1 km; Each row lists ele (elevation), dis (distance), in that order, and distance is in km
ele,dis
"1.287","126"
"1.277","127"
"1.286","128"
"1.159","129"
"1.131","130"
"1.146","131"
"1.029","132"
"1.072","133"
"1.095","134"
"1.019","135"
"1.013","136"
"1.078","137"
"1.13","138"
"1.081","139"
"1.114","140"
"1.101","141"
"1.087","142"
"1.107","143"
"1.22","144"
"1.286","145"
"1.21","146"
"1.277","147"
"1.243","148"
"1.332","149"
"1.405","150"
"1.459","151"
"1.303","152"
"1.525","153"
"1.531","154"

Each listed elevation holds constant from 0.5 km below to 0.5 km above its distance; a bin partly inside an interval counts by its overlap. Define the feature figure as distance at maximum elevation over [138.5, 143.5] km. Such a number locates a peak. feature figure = 140 km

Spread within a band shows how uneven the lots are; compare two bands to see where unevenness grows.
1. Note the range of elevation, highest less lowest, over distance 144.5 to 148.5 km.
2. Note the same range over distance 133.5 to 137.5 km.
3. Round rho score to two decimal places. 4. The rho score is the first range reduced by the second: -0.01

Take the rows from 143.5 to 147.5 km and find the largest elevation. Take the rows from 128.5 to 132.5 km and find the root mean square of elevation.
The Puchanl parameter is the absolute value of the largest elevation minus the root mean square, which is 0.17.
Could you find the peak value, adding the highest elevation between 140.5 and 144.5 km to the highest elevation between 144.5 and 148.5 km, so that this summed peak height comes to 2.51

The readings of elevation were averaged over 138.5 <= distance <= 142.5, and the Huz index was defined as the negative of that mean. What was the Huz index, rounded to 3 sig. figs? -1.10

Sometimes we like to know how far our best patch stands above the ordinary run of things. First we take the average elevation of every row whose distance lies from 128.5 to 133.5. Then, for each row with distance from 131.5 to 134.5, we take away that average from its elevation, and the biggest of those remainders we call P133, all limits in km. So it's -0.012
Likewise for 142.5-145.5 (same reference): 0.179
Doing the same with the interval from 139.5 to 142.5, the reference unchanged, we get 0.007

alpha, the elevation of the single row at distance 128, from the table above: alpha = 1.286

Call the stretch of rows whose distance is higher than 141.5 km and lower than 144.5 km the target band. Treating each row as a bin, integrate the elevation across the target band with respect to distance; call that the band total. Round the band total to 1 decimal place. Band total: 3.4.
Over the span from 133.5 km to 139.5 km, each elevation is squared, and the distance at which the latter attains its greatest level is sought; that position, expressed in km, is 138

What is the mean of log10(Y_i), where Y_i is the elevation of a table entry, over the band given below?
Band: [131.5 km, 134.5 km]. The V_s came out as 0.027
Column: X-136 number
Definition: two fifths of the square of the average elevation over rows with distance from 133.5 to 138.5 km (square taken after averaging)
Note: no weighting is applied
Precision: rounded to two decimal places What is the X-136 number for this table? 0.46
